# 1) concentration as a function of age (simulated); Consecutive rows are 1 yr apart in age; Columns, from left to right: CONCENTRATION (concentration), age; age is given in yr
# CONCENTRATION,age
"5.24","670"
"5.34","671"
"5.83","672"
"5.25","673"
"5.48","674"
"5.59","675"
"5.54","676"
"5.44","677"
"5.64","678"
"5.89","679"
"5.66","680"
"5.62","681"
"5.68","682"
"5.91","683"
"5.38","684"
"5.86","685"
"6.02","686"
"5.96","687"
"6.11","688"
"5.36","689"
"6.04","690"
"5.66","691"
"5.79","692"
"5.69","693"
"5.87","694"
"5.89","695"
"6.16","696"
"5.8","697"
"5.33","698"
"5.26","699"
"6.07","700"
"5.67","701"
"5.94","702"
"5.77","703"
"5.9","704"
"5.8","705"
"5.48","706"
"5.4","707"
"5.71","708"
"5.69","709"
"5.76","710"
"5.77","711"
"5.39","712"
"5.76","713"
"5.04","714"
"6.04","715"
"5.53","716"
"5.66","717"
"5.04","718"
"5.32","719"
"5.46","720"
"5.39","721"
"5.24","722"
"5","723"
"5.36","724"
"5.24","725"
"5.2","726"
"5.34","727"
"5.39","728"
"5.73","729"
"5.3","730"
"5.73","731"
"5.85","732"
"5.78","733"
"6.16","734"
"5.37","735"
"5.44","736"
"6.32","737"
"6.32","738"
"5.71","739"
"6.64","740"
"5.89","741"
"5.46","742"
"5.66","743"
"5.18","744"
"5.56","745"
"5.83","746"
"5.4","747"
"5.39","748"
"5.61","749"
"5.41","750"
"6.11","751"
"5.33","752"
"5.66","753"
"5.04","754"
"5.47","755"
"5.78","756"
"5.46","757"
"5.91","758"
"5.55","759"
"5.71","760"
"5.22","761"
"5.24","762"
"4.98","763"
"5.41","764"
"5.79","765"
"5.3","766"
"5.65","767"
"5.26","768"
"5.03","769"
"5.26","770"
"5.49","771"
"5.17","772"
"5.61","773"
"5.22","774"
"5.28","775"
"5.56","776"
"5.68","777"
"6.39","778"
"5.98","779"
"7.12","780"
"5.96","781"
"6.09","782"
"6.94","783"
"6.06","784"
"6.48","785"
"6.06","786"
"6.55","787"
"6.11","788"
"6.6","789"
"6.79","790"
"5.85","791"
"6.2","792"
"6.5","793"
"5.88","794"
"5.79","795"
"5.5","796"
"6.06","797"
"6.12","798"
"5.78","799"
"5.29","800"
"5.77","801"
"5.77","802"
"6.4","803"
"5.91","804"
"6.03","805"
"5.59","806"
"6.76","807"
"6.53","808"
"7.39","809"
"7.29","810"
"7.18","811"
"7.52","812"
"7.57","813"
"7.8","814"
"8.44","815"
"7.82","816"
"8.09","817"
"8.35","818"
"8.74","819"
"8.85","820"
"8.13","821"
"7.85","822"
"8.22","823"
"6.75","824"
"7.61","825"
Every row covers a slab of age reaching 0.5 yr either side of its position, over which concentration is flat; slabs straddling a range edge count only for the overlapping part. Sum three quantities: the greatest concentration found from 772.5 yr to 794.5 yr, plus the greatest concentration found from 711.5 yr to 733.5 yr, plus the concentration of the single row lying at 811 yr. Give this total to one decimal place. 20.3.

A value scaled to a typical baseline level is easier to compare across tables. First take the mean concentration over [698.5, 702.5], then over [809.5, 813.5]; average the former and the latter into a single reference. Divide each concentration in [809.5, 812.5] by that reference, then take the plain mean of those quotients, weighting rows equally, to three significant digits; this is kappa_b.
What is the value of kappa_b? 1.12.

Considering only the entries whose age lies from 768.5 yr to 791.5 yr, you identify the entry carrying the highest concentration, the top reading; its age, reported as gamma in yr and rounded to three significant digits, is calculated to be 780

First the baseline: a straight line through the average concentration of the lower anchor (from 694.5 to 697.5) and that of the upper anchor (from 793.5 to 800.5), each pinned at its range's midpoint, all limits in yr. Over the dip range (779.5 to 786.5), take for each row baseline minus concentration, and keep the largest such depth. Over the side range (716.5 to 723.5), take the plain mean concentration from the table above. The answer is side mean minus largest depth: 5.5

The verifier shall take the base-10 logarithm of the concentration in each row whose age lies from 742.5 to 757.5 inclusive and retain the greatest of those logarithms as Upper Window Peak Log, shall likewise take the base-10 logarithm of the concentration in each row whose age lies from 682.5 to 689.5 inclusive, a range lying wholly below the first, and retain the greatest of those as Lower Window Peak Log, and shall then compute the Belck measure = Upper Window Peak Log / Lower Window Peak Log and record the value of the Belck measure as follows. 1.00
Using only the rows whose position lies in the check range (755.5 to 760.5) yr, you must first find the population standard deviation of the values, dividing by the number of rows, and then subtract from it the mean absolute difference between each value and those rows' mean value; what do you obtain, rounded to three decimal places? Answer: 0.019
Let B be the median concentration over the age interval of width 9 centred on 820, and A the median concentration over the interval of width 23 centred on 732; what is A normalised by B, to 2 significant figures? 0.67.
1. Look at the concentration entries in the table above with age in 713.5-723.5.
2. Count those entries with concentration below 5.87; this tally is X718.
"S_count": 9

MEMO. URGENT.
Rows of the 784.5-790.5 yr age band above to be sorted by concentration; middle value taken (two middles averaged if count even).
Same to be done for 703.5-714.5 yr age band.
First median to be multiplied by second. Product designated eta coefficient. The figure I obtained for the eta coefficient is 37.2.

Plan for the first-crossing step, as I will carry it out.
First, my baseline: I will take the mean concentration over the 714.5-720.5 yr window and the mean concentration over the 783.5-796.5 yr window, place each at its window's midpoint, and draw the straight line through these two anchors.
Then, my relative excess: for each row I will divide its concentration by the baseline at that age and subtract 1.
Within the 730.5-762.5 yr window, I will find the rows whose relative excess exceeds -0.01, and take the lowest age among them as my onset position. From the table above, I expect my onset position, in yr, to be 731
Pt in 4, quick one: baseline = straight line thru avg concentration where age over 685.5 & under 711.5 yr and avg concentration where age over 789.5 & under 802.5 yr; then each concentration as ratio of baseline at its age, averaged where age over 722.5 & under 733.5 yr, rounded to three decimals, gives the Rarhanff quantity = 0.936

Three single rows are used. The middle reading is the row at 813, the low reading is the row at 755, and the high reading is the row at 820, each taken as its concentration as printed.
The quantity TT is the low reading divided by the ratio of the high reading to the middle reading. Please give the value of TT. 4.7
